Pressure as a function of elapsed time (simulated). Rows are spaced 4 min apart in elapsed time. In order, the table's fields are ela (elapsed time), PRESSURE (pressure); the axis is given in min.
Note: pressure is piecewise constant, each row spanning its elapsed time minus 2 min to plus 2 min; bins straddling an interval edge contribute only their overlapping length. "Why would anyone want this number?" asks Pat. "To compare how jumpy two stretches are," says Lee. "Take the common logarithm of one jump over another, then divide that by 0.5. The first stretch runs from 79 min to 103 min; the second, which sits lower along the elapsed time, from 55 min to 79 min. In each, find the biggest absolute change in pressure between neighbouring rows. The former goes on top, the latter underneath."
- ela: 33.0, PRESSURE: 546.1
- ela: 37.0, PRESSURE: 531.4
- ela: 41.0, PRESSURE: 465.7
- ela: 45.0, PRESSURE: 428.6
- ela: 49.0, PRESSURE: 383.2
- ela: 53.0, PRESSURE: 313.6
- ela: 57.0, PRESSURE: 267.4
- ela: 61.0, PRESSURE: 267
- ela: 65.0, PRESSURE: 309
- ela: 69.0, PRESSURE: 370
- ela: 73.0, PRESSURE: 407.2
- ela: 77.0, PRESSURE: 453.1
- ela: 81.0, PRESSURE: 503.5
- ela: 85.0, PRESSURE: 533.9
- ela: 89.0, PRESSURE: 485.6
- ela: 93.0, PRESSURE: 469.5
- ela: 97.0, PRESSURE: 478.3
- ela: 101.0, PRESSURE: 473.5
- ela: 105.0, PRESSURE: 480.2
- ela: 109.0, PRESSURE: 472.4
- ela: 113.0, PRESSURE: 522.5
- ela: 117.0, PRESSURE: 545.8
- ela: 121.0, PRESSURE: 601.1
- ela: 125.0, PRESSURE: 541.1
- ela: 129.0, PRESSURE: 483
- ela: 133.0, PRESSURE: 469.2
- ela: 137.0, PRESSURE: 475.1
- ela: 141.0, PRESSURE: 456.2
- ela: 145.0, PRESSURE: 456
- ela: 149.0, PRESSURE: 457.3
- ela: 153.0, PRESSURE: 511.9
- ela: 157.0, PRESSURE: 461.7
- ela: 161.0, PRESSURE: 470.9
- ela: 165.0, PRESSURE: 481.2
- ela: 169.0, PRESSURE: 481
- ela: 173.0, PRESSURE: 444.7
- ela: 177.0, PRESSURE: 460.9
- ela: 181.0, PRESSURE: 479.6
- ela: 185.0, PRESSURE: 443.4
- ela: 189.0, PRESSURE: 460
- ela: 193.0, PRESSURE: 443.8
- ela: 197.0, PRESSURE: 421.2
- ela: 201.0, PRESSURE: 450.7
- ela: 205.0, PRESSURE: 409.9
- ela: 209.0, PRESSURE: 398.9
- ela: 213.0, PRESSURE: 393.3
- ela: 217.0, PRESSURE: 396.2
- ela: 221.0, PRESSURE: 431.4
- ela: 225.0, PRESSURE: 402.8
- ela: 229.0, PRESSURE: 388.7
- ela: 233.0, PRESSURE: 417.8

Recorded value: -0.20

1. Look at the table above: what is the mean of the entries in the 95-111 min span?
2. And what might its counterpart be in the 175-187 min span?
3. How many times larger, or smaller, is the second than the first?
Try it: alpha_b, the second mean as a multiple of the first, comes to 1.0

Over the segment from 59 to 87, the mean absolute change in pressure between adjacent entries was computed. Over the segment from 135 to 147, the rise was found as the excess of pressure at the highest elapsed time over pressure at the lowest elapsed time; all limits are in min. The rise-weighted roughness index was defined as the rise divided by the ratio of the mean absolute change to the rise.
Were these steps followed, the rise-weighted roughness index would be 8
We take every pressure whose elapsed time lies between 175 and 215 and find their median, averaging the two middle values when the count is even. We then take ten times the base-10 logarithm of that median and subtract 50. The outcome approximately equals -23.5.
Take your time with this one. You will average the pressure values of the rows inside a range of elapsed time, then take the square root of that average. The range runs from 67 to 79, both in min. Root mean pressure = 20.3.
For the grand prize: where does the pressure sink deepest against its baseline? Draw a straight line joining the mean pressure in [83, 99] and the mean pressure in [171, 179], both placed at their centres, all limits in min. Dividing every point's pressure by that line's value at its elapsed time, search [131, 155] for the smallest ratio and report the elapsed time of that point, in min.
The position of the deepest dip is 141.0 min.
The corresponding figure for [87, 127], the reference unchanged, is 93.0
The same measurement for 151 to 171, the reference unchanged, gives 157.0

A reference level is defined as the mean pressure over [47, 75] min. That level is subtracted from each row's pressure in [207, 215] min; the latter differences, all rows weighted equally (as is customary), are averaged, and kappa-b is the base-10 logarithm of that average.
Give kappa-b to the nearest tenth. 1.8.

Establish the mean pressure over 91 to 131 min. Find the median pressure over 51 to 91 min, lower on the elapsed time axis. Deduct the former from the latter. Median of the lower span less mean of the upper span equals -118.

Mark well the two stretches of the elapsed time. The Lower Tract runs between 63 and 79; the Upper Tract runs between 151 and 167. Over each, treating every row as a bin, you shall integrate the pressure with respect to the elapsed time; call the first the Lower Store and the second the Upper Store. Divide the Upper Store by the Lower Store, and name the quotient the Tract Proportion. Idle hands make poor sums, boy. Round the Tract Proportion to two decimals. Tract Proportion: 1.25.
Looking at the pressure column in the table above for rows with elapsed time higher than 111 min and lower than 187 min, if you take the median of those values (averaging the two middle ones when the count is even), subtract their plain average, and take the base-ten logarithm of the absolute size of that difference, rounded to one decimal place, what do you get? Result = 1.1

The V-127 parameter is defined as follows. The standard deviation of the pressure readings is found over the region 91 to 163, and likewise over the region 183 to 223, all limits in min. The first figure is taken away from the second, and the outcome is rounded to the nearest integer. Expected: -15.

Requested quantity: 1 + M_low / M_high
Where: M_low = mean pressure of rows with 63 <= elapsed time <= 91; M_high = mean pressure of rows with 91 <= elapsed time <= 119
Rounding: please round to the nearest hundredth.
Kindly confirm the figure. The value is 1.89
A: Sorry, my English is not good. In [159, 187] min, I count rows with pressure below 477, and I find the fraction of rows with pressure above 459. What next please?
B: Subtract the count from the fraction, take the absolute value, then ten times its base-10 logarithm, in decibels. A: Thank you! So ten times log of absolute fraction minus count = 5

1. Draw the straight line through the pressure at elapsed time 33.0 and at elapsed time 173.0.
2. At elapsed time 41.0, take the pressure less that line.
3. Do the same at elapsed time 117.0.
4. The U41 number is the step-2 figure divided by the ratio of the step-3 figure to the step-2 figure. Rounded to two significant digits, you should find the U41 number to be 92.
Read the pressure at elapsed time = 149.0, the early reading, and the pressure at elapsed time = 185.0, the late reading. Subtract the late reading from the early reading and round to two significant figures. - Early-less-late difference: 14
